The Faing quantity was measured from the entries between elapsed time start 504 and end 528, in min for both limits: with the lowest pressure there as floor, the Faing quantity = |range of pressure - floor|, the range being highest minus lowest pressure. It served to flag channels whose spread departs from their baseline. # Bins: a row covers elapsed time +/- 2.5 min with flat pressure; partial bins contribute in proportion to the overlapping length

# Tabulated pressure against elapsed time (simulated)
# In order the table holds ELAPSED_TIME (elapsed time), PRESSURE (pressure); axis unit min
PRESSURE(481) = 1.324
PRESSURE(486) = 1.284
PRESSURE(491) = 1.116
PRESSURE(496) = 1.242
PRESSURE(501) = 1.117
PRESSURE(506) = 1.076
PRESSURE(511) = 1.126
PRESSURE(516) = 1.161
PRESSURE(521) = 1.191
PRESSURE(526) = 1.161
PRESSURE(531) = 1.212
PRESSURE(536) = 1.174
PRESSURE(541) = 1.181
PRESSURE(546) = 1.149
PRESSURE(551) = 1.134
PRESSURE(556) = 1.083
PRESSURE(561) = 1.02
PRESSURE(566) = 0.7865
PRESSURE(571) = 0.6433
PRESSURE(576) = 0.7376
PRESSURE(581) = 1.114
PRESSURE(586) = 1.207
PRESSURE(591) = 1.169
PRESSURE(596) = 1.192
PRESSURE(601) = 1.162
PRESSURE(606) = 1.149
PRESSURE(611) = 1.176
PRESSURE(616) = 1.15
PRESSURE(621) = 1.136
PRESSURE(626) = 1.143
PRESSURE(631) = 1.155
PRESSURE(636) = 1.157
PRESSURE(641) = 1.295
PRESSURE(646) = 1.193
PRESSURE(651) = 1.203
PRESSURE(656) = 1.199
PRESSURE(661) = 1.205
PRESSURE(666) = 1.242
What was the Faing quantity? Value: 0.96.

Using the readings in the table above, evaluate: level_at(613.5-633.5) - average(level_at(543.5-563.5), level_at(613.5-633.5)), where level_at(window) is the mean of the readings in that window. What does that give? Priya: 0.025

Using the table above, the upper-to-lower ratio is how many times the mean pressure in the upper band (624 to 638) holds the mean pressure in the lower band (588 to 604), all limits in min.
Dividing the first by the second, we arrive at 1.0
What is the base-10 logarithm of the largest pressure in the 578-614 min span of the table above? 0.082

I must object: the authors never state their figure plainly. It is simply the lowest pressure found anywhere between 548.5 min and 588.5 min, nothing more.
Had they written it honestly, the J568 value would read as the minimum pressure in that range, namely 0.6433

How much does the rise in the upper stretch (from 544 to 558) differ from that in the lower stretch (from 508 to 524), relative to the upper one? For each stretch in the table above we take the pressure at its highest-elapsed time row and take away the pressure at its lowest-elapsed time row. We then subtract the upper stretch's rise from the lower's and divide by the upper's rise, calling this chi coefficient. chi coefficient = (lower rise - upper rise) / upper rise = -2.0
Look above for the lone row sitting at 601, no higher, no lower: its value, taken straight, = 1.162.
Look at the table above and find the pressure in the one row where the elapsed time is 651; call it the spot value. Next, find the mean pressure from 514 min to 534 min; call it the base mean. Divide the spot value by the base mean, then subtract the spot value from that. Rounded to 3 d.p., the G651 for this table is -0.185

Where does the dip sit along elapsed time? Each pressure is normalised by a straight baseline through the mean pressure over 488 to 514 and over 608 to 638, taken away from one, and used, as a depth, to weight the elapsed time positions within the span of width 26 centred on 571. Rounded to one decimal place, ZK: 570.5 min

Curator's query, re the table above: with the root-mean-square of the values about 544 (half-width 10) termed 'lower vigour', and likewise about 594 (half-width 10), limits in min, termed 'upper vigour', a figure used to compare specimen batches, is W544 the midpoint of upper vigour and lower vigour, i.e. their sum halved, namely 1.17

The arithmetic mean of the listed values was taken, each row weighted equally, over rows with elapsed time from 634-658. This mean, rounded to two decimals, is 1.21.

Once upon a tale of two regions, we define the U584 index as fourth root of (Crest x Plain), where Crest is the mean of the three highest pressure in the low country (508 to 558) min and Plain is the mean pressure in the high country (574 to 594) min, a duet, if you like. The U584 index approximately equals 1.06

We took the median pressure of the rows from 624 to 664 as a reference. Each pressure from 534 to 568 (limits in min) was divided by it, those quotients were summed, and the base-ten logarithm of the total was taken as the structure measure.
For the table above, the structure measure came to 0.80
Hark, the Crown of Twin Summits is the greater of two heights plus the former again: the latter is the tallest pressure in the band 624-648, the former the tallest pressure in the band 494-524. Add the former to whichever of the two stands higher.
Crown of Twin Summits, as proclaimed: 2.54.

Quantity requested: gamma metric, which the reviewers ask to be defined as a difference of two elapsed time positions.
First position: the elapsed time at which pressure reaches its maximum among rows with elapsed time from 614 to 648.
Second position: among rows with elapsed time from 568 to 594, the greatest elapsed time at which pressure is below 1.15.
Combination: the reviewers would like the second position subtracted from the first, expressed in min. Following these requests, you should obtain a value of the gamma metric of 60 min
